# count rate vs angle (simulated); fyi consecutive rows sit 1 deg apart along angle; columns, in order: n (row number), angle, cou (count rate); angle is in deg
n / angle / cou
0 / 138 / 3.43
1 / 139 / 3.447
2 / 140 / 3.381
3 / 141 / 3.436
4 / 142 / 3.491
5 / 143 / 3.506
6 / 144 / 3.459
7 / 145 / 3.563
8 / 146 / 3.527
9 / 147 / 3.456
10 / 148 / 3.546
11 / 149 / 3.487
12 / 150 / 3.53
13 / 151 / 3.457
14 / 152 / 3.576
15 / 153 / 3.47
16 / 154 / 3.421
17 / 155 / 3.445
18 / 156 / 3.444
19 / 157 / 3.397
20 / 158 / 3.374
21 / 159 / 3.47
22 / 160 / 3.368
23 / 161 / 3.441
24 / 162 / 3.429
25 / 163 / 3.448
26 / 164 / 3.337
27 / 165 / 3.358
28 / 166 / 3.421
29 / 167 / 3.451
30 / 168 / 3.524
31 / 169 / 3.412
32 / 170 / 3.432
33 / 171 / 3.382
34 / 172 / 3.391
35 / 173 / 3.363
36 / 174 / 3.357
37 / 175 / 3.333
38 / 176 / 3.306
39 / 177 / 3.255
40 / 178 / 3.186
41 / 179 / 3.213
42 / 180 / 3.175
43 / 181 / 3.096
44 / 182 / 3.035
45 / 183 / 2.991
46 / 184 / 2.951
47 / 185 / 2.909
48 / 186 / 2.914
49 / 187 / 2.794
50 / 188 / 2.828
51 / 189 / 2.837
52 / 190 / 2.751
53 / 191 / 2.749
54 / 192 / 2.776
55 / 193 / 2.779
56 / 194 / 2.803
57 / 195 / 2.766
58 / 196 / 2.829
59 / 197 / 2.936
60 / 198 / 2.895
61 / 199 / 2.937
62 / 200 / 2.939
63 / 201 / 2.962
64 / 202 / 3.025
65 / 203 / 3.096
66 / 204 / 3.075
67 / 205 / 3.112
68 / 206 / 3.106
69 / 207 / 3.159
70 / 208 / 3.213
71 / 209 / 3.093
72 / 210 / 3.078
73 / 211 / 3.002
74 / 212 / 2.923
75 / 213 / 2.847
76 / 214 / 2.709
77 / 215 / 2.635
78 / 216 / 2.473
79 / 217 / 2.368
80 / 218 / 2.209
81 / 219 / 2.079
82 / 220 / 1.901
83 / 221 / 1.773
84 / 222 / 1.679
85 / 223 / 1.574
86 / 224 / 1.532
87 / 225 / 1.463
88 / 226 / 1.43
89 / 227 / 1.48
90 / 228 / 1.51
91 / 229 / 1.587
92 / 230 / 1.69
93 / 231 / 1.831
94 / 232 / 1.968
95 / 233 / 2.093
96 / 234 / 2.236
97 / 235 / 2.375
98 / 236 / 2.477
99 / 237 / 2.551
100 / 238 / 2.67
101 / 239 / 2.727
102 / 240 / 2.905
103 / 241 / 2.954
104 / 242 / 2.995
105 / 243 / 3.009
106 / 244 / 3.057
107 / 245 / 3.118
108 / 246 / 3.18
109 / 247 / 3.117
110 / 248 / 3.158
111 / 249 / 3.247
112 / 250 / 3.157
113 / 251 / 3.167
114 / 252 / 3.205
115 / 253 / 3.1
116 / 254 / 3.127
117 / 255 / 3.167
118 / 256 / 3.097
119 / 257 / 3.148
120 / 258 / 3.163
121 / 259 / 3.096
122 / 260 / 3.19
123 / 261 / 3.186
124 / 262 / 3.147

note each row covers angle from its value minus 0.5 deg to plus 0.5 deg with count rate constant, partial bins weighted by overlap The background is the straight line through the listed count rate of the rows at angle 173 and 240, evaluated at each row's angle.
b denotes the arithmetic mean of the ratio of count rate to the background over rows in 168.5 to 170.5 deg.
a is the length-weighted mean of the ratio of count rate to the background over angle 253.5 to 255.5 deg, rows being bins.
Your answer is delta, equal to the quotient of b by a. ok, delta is 0.90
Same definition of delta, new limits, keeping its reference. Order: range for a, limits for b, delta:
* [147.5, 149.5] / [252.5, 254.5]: 1.11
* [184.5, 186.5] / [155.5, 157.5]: 1.11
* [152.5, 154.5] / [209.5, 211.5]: 0.99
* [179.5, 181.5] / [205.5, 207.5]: 1.06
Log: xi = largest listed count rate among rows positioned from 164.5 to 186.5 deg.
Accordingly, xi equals 3.524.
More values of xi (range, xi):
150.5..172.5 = 3.576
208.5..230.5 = 3.093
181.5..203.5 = 3.096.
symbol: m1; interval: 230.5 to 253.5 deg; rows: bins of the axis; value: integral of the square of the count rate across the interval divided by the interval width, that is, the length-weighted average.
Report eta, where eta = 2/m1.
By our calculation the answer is 0.25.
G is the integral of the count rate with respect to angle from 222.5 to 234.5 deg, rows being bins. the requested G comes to 20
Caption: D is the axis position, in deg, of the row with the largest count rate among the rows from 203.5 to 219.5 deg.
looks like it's 208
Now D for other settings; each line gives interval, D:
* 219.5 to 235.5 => 235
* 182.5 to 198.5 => 183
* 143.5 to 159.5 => 152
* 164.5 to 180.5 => 168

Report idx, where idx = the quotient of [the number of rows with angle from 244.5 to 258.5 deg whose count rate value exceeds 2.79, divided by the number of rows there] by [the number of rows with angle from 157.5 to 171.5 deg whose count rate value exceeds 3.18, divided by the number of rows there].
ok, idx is 1.0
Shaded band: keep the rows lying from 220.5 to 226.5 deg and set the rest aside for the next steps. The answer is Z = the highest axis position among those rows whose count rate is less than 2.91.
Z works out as 226 deg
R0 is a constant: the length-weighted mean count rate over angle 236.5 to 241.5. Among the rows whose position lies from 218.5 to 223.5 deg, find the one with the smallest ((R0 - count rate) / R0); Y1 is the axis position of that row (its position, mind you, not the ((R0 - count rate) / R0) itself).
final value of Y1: 219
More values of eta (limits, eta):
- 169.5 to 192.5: 0.21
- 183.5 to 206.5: 0.24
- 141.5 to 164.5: 0.17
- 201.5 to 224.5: 0.28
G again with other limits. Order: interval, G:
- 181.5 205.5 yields 70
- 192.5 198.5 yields 17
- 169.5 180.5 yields 36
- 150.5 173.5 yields 79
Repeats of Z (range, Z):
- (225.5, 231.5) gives 231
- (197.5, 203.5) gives 198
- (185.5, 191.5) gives 191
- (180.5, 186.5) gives 185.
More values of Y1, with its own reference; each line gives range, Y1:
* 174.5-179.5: 175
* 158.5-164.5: 159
